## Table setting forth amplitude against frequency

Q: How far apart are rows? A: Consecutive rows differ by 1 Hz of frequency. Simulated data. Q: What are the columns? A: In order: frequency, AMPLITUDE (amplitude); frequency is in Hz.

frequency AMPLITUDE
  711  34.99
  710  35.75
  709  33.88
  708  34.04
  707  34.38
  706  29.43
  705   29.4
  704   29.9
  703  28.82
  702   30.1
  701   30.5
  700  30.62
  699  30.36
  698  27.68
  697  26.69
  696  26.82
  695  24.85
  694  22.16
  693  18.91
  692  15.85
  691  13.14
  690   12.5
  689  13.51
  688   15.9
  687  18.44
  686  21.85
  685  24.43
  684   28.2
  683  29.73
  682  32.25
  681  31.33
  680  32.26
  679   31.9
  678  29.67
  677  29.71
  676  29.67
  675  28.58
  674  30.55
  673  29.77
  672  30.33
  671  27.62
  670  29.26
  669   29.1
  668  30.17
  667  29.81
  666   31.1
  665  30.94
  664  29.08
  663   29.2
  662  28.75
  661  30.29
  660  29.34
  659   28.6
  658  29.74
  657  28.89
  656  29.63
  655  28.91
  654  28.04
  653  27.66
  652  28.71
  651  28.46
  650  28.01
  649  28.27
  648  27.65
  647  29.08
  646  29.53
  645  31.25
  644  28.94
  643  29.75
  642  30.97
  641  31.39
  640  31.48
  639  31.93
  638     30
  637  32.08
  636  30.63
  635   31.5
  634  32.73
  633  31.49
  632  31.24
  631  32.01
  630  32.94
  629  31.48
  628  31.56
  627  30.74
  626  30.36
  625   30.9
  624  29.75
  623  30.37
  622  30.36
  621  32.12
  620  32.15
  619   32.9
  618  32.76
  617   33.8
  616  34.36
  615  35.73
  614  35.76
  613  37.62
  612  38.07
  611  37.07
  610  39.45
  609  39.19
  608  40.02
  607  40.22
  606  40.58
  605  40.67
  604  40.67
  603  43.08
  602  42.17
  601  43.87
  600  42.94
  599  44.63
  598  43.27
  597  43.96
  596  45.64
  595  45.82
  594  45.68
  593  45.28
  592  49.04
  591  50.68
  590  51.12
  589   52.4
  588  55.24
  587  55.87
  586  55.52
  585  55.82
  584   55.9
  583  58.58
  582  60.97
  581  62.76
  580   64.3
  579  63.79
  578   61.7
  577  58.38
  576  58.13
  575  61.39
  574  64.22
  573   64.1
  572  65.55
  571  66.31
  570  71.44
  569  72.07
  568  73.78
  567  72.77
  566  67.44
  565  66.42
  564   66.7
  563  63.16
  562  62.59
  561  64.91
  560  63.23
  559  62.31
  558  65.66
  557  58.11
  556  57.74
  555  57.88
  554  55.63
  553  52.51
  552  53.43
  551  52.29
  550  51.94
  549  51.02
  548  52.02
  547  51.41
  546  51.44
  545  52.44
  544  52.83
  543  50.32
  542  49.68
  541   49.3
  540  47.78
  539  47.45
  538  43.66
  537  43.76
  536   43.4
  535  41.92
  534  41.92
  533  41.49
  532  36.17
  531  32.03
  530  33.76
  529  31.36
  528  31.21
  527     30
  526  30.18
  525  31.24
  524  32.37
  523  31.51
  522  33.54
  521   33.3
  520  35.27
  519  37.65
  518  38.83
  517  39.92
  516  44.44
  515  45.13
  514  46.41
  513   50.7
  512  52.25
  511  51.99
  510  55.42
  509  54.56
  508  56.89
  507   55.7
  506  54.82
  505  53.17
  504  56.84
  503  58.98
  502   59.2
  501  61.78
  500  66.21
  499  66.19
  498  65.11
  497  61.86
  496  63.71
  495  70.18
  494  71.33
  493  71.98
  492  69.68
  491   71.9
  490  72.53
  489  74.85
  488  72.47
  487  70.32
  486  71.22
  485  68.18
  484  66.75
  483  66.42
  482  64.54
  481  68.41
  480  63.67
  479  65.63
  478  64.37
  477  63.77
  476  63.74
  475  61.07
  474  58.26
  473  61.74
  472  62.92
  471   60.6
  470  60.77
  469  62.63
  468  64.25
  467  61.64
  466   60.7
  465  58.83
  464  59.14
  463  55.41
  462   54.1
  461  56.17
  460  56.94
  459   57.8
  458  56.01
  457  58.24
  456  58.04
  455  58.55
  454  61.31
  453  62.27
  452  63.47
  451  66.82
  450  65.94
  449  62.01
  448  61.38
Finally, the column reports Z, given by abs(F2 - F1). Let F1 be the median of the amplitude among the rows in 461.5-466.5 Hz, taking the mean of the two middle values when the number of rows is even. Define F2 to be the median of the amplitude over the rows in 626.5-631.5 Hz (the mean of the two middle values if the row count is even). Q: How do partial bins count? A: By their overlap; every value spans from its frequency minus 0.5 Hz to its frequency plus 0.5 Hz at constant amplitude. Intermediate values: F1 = 59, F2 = 32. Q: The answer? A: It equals 27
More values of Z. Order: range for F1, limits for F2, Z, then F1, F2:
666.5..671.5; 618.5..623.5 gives 3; 29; 32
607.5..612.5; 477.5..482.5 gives 25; 39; 65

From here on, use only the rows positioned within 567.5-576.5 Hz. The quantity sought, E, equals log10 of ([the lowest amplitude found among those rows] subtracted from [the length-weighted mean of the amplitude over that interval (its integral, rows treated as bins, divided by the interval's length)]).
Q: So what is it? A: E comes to 0.9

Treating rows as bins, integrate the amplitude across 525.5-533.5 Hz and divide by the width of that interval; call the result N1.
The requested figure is 33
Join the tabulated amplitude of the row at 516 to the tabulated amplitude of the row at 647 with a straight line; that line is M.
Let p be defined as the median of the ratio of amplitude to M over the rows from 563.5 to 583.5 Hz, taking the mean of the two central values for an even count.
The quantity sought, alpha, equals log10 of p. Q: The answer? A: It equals 0.23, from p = 1.7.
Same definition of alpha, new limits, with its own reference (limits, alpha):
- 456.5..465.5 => 0.05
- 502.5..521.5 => 0.06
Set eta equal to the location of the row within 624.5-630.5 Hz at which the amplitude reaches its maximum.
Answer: 630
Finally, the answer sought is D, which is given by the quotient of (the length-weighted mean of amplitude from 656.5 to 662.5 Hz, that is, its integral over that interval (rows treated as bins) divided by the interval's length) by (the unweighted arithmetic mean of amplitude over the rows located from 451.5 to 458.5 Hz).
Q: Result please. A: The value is 0.49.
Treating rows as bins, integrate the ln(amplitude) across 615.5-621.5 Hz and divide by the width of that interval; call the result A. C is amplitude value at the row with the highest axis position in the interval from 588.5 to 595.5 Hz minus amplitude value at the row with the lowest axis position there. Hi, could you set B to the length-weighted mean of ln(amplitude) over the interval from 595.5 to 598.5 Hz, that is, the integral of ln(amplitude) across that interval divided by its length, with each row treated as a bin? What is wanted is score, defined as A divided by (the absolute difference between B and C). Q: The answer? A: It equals 0.3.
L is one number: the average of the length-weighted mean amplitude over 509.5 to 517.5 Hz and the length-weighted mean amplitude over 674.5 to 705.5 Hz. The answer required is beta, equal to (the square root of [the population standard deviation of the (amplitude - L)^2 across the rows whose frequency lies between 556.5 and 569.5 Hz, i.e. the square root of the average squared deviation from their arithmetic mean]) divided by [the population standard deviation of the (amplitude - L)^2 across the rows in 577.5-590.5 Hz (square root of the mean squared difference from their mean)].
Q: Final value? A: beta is 0.09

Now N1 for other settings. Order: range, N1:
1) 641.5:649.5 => 29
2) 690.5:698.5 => 22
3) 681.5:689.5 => 23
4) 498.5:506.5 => 60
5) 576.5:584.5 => 61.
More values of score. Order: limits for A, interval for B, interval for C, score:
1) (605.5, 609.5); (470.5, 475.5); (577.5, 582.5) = 0.8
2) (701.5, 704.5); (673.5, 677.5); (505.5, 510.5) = 1.2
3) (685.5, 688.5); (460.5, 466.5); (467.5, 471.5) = 0.4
